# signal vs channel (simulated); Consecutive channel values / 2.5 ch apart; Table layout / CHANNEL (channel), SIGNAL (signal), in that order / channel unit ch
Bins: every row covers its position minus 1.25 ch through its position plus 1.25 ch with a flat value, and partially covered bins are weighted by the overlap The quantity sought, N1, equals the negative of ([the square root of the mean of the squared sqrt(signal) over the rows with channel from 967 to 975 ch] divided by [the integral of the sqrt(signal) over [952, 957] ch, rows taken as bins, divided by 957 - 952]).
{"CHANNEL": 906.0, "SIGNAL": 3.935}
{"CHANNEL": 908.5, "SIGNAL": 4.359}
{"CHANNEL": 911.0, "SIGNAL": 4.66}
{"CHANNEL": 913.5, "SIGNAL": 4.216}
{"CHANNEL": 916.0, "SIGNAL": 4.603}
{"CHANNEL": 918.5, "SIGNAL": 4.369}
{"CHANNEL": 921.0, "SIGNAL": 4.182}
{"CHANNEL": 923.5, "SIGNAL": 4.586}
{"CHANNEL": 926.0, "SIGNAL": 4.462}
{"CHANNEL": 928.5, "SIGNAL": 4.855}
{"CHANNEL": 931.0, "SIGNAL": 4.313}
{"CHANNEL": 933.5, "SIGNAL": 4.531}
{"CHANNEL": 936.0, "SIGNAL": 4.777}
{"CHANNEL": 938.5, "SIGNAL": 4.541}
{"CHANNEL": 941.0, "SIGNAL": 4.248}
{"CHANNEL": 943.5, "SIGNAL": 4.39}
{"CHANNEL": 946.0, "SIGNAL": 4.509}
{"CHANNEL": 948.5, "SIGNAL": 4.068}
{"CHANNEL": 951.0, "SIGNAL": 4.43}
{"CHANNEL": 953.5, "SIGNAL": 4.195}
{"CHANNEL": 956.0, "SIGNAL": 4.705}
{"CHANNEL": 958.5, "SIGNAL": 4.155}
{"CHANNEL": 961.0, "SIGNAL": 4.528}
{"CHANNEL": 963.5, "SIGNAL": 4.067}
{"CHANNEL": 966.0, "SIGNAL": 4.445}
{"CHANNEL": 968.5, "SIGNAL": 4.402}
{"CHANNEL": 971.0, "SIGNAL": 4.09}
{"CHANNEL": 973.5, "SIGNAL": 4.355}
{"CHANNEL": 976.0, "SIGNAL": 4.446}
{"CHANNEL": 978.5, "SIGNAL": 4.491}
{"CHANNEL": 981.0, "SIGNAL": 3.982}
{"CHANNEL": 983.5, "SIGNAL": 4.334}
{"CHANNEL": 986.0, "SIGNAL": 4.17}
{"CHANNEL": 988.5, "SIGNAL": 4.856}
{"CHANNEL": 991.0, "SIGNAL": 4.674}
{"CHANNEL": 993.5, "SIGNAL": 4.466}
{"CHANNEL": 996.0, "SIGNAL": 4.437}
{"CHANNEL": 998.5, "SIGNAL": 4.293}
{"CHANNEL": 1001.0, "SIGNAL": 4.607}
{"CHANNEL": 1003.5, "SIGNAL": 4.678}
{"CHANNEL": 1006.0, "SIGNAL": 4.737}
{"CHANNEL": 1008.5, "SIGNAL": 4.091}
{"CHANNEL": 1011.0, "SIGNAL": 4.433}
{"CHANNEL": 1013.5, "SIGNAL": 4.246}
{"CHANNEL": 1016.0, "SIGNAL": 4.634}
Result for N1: -0.98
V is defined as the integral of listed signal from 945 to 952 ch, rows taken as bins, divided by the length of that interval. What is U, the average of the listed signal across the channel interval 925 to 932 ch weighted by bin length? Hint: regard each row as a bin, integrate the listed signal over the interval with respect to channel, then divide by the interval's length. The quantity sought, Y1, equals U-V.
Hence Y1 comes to 0.23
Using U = 4.55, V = 4.33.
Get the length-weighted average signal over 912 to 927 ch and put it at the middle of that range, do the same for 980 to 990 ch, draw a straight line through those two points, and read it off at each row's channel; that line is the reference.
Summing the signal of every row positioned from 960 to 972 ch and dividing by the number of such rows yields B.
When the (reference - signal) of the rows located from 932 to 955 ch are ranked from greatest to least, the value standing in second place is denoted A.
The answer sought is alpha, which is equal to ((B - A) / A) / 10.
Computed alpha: 2.2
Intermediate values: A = 0.18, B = 4.31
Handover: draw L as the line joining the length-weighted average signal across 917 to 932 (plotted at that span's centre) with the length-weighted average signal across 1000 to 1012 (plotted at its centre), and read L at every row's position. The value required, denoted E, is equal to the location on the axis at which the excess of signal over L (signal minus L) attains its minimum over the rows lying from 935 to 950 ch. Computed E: 948.5 ch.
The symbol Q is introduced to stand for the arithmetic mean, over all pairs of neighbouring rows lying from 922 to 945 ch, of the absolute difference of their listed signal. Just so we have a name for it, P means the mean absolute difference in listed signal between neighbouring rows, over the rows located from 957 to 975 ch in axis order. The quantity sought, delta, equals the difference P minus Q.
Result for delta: 0.03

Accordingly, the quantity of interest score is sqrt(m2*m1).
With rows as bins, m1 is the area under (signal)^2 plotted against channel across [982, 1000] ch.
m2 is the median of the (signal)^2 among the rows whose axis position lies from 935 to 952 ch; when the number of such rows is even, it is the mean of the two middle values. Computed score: 83.9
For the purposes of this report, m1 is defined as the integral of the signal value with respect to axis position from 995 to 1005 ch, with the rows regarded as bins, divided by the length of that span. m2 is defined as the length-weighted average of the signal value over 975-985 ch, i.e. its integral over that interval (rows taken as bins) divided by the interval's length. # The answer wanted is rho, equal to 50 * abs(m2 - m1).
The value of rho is 10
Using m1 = 4.51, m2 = 4.31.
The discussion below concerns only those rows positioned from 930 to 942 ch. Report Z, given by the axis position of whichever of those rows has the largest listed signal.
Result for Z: 936.0 ch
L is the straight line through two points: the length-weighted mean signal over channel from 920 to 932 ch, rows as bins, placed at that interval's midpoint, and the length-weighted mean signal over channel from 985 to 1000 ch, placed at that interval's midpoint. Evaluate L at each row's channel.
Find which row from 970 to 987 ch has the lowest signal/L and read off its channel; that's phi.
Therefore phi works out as 981.0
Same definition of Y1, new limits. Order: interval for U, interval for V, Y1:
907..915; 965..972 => 0.09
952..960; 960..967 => 0.02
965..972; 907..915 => -0.09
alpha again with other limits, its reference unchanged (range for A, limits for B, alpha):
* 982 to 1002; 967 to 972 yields 8.6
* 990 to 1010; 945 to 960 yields 8.8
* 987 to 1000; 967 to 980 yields -4.8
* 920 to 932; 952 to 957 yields 5.2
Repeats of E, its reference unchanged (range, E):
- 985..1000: 986.0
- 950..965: 963.5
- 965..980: 971.0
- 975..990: 981.0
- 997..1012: 1008.5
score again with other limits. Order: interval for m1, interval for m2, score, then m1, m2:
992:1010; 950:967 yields 84.2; 361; 19.6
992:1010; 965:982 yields 83.7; 361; 19.4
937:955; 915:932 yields 82.4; 341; 19.9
